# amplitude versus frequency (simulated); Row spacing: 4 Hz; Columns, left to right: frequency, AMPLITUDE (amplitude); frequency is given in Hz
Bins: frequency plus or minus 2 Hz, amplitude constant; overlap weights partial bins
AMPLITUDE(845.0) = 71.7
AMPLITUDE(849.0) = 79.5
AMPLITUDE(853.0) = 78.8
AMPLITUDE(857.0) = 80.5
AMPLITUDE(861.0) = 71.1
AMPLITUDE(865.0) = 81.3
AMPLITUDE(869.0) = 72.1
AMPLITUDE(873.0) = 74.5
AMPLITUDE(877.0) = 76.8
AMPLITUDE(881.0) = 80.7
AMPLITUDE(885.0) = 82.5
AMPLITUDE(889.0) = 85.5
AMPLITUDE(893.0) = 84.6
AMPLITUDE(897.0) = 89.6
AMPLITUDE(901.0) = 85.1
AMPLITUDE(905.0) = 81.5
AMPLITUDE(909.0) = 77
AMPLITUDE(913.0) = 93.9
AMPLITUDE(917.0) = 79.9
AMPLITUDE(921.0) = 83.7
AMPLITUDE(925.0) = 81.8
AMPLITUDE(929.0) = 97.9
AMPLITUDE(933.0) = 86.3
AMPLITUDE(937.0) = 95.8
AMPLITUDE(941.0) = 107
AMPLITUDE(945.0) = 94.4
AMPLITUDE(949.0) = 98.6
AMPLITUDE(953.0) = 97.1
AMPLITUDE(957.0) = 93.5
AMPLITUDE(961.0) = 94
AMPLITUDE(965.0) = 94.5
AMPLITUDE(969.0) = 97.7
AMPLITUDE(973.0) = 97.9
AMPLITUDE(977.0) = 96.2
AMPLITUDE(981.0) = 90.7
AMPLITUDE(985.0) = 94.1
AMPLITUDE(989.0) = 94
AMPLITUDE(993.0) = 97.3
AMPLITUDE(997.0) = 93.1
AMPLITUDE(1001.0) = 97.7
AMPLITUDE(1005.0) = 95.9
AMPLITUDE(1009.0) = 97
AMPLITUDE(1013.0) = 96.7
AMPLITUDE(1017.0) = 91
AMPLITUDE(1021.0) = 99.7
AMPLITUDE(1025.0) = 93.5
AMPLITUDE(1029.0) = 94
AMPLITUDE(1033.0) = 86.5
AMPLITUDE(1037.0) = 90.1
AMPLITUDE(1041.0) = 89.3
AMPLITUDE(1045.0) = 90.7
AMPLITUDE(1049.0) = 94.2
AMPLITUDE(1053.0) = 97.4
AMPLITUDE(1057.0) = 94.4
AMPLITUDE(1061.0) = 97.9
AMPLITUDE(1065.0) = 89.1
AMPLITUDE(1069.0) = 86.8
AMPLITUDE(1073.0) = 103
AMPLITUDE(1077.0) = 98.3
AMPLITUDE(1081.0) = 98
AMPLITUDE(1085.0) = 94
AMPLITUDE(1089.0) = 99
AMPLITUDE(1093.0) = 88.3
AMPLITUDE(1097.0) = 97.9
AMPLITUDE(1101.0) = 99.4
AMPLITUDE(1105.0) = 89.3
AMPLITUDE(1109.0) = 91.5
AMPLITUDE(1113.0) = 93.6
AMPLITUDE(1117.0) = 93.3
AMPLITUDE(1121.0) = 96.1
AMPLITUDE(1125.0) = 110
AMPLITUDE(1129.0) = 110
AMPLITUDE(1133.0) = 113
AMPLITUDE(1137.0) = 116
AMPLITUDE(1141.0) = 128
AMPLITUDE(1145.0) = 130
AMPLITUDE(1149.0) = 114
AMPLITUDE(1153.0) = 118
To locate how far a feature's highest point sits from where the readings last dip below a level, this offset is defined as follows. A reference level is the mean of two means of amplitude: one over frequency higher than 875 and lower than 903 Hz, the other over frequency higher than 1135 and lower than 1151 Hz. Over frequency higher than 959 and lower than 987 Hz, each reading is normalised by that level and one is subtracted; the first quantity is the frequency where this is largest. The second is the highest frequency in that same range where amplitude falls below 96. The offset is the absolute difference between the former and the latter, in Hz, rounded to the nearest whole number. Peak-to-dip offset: 12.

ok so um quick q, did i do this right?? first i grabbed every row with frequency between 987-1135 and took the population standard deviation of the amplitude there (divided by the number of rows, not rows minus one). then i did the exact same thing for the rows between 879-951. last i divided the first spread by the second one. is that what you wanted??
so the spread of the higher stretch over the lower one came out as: 0.76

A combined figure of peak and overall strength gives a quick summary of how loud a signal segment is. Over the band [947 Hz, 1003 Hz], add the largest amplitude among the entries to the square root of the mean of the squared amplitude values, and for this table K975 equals 194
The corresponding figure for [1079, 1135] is 211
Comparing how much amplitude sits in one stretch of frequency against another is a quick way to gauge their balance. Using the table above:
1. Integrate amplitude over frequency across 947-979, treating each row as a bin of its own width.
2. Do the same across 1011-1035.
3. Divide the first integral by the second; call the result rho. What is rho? 1.4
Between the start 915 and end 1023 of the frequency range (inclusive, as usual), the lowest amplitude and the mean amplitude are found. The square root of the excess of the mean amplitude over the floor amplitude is 3.78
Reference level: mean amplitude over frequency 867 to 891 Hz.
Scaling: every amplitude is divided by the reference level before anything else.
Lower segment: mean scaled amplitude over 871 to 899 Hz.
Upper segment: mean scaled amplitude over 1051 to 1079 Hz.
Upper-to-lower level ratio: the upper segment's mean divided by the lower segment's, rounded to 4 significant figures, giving 1.161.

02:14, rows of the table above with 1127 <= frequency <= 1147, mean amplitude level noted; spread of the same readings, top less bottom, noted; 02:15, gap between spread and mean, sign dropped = 99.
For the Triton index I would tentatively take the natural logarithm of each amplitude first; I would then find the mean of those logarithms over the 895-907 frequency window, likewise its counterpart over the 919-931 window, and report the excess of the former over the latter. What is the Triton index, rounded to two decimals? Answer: -0.03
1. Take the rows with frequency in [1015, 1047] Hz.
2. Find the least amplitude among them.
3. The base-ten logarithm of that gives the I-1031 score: 1.94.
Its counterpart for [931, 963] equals 1.94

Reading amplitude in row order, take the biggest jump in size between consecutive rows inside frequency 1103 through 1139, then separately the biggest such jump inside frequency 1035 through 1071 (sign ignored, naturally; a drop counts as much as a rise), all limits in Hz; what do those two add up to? 22.7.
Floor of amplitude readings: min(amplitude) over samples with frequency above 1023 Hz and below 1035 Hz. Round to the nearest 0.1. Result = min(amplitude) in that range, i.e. 86.5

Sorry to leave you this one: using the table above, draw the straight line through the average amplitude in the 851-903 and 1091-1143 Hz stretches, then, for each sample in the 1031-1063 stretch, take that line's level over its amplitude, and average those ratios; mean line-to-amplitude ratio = 1.04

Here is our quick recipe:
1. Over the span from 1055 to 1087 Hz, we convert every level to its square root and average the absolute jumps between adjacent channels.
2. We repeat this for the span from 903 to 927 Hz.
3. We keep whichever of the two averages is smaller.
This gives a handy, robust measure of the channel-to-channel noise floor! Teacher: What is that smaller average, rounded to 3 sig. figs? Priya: 0.292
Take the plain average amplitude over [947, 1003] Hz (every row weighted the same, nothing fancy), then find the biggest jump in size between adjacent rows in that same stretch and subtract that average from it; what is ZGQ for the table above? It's -90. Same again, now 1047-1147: -84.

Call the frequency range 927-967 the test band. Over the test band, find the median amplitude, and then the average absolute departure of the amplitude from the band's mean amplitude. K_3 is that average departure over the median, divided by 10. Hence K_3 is 0.0036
